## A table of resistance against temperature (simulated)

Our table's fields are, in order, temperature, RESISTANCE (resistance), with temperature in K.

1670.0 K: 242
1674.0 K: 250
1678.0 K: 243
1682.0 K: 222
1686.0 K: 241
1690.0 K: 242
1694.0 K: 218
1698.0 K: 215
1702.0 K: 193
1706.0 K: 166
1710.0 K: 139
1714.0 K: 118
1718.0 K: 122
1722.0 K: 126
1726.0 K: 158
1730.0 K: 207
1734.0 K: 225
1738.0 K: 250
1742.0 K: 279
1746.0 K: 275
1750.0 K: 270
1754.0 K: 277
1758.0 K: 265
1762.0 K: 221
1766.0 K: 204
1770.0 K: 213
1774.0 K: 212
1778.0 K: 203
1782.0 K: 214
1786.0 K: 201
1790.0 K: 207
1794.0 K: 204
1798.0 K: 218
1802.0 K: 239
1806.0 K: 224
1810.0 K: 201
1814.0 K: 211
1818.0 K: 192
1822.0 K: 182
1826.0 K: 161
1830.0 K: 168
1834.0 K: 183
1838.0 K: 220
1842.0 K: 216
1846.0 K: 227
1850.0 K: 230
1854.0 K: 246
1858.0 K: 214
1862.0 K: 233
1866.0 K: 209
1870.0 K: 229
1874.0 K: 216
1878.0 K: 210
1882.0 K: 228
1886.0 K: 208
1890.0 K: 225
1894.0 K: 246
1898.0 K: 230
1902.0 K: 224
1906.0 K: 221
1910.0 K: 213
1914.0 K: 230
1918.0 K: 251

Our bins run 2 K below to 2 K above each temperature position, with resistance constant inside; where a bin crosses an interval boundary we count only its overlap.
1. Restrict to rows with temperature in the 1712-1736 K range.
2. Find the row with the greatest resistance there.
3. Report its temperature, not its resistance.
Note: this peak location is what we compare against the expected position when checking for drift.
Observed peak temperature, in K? 1734.0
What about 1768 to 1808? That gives 1802.0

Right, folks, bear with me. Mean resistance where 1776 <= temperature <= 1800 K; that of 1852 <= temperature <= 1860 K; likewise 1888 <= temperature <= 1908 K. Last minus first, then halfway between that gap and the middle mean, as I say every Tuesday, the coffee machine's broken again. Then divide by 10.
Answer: 12.6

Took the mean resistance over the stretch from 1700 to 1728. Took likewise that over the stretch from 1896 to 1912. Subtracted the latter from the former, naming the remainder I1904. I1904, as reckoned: -76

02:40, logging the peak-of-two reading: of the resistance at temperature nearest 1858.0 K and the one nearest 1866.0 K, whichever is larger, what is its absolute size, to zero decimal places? 214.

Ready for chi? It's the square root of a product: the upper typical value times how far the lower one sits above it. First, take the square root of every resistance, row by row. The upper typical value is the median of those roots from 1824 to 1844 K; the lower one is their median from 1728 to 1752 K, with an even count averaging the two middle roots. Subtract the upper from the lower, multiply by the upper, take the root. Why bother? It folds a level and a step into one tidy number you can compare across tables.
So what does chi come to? 5.9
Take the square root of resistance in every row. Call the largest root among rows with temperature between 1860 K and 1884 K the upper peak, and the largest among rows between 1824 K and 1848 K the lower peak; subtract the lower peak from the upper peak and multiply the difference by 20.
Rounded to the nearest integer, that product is 4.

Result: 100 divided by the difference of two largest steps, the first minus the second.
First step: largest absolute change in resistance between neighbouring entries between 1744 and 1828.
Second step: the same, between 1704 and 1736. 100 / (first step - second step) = -20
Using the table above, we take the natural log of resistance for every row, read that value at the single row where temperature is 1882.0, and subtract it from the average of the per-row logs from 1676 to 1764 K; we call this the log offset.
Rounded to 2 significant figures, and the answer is -0.11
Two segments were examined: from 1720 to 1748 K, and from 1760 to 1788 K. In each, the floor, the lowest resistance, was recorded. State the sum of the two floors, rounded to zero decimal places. 327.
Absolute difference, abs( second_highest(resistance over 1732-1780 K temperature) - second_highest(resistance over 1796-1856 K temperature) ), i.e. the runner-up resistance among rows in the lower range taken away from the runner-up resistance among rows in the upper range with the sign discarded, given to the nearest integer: 38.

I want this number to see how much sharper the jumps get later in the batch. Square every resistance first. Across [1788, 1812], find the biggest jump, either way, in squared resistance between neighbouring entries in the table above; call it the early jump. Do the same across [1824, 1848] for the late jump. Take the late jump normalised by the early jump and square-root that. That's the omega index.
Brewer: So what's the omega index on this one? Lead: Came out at 1.2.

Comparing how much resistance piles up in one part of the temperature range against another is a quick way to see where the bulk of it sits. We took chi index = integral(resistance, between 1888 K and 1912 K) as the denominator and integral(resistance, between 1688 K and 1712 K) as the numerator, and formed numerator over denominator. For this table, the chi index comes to 0.86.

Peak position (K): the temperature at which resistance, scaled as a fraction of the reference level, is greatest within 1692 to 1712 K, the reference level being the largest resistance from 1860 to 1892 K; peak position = 1694.0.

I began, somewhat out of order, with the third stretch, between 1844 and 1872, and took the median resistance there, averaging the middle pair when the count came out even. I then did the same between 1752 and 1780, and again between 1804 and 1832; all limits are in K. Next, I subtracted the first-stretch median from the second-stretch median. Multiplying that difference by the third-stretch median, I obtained -4809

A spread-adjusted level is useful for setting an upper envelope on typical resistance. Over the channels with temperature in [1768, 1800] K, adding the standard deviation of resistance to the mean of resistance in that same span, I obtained 215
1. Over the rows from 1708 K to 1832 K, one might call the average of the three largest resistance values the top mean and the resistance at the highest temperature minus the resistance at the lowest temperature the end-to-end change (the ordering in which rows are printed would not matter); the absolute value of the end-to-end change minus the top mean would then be 248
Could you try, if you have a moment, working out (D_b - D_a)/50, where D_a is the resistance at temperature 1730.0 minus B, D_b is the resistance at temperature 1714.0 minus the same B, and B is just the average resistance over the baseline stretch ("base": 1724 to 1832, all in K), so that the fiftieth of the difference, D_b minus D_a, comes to -1.8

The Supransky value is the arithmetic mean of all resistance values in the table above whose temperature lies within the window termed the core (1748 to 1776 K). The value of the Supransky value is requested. 237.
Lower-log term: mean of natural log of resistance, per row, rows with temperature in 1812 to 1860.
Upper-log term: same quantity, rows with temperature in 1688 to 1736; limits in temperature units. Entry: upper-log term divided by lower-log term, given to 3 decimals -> 0.969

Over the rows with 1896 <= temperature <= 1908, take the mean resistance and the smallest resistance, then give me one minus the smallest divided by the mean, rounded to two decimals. 0.02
